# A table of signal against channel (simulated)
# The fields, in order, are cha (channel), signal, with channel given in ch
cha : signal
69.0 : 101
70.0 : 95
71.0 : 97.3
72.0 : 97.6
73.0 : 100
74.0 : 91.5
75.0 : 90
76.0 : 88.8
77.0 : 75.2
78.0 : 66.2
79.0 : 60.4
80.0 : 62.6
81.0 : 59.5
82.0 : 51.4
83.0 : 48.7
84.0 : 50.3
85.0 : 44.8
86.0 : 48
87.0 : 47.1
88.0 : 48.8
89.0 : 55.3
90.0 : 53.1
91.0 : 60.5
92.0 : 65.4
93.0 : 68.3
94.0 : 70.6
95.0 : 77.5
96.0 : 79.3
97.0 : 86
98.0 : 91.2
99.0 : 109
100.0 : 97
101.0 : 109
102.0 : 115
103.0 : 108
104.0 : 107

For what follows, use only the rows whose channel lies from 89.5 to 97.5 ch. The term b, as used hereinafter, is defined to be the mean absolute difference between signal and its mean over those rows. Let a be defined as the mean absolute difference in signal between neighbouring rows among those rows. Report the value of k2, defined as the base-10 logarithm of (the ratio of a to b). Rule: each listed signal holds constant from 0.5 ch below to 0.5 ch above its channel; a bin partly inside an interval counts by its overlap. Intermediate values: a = 4.7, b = 8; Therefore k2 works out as -0.25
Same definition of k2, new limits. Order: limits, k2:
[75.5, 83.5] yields -0.17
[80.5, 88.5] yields 0.06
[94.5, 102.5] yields -0.14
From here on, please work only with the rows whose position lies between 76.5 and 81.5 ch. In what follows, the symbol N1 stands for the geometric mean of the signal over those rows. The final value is 65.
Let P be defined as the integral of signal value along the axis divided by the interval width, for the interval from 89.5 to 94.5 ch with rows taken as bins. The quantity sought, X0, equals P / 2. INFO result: 32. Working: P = 64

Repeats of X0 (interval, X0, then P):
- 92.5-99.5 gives 42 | 83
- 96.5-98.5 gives 44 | 89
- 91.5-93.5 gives 33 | 67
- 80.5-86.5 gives 25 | 50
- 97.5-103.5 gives 52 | 105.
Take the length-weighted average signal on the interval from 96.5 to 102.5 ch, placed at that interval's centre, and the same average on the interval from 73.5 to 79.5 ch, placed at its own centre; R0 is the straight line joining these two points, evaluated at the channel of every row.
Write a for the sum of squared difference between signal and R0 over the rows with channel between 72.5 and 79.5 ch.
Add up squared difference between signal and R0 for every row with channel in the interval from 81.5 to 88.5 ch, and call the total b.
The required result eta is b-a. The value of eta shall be 8728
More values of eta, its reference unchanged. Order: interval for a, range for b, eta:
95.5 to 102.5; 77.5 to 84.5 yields 4390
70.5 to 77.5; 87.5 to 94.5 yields 5408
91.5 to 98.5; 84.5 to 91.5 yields 7549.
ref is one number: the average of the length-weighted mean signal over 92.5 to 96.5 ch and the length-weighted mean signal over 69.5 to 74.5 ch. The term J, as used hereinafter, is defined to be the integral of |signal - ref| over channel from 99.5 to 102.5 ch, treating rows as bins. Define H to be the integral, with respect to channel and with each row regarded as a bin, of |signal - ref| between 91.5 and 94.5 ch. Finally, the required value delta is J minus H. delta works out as 15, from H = 51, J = 66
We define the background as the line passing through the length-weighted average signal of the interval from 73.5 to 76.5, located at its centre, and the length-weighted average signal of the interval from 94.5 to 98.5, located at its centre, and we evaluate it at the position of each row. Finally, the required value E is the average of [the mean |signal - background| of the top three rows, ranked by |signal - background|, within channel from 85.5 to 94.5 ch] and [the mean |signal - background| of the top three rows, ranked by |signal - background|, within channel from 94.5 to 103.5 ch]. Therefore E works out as 34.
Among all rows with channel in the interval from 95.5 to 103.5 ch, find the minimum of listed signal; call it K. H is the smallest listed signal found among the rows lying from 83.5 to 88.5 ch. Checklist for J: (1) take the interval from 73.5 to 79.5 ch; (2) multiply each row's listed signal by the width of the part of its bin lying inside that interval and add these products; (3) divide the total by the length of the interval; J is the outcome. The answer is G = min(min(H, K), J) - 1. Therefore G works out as 44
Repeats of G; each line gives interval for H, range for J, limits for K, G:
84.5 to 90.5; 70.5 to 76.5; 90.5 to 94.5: 44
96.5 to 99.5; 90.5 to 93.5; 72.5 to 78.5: 64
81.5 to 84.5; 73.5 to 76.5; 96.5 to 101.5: 48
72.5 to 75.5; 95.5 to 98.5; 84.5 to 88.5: 44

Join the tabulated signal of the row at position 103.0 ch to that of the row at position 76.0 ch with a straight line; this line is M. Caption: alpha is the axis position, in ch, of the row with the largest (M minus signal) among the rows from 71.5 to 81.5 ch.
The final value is 81.0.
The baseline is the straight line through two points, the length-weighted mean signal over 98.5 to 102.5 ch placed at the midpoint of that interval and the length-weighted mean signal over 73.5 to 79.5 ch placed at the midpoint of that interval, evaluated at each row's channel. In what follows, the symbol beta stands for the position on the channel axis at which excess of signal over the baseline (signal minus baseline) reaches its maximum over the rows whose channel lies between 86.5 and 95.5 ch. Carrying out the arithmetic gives 95.0 ch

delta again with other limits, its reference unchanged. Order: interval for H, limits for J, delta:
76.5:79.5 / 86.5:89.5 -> 51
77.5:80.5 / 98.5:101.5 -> -6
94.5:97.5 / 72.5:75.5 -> 12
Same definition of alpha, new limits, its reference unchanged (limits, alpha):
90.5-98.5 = 91.0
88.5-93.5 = 90.0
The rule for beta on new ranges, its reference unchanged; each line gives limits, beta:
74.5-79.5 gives 75.0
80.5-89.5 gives 81.0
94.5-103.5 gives 102.0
